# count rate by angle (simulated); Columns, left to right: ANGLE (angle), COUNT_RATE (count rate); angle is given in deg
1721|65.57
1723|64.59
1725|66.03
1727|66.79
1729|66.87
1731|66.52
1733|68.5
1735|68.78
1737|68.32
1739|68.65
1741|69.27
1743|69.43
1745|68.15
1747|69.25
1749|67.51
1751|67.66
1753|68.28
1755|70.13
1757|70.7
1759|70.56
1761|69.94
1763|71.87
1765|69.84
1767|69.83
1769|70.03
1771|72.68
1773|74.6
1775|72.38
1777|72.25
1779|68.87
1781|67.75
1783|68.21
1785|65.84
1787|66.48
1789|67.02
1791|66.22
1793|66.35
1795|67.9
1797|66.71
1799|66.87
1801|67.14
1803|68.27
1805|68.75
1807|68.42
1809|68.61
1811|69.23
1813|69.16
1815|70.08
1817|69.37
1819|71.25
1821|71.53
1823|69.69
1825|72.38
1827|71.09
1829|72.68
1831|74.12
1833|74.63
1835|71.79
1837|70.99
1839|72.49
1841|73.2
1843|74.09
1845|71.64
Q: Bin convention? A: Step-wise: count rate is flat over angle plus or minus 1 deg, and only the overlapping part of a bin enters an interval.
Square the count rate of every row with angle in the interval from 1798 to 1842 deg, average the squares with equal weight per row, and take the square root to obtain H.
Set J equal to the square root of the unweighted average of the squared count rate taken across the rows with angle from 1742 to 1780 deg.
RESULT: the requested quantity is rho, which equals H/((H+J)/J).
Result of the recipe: 35.20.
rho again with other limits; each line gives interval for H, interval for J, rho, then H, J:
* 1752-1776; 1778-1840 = 35.07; 70.9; 69.4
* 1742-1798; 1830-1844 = 35.54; 69.2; 73.1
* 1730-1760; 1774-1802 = 34.17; 68.8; 67.9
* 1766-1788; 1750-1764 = 34.96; 70.0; 69.9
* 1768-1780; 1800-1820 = 35.20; 71.8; 69.0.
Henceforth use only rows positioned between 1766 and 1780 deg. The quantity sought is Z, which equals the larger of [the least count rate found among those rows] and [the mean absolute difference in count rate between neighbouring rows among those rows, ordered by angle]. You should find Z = 68.9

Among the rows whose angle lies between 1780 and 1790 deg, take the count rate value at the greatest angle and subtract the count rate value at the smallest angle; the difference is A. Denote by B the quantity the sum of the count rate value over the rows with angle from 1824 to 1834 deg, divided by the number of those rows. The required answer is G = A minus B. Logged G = -73.7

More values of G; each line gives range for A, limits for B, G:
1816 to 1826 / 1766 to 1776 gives -68.9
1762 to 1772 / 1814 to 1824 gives -69.6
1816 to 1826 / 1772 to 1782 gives -68.2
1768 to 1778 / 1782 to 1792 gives -64.5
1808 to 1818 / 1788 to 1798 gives -66.1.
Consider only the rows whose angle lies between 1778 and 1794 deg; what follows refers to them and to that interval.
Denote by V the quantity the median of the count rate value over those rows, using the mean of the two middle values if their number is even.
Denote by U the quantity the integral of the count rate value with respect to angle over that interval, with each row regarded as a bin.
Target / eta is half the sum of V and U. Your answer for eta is 570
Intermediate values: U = 1073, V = 67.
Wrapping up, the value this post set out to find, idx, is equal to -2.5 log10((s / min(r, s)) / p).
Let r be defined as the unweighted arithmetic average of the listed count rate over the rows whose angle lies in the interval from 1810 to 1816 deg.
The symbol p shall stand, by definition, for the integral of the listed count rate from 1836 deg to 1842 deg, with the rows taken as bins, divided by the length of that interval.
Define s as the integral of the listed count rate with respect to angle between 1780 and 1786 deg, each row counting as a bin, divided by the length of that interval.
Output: 4.65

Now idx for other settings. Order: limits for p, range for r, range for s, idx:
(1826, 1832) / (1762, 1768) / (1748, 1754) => 4.65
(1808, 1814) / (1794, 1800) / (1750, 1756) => 4.57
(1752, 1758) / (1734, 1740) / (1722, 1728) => 4.61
